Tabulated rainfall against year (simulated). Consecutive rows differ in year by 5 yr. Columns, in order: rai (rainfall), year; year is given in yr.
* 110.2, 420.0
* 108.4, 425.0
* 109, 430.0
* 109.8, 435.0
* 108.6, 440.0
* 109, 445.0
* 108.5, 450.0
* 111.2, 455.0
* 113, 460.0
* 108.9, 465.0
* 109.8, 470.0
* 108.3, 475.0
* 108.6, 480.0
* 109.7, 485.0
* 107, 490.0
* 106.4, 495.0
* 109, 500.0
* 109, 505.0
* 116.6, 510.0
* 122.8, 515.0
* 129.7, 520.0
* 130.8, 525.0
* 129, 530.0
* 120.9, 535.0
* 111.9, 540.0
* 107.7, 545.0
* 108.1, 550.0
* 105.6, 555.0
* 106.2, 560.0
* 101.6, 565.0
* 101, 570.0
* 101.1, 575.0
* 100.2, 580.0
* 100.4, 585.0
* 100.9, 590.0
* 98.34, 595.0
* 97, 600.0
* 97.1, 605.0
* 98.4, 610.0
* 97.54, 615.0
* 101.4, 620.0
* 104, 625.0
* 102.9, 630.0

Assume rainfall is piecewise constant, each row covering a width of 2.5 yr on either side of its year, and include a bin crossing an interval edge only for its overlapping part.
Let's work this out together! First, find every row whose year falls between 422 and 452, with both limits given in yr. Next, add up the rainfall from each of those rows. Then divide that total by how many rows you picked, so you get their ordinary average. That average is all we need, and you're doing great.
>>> 109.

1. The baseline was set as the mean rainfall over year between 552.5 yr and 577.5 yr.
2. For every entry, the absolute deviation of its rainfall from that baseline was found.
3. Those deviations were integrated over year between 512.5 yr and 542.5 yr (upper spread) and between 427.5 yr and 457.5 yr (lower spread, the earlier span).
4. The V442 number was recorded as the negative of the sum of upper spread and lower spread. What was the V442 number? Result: -820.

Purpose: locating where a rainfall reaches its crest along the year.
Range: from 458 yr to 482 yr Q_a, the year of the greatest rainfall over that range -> 460.0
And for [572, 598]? 575.0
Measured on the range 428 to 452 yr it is 435.0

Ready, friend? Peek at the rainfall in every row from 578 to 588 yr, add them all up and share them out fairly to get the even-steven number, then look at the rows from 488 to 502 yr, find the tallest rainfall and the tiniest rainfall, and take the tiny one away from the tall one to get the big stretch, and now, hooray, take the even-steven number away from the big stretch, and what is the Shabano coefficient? -98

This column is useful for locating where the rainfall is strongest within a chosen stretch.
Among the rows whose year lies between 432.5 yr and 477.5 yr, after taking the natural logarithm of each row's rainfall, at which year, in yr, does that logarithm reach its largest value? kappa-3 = 460.0 yr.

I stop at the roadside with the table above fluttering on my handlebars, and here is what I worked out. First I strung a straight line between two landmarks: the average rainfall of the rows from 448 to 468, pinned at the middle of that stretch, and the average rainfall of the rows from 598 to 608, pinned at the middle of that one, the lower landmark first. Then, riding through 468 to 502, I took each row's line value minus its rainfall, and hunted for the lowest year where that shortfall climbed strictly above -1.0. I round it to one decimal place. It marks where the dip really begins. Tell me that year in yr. 470.0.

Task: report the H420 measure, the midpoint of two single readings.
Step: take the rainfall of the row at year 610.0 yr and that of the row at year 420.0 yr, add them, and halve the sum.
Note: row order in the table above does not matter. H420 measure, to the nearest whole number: 104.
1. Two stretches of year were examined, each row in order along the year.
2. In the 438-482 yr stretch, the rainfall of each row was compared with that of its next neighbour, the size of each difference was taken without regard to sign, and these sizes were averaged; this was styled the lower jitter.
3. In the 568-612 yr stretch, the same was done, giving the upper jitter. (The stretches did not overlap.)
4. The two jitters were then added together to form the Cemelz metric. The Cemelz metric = 2.4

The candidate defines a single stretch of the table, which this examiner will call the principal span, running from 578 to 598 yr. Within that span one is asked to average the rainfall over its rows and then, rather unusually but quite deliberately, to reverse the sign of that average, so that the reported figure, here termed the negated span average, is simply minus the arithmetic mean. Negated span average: -100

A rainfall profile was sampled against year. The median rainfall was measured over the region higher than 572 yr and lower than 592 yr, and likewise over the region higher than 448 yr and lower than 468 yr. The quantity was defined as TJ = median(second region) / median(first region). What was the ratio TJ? 1.09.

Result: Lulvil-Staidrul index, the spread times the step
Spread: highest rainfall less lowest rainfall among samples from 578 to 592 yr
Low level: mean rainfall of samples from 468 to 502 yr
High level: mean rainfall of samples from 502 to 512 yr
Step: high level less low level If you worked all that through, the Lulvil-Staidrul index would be 3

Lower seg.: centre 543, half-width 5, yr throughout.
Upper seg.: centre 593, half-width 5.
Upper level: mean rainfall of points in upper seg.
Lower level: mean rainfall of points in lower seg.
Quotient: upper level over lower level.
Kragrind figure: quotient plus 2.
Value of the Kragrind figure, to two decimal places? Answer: 2.91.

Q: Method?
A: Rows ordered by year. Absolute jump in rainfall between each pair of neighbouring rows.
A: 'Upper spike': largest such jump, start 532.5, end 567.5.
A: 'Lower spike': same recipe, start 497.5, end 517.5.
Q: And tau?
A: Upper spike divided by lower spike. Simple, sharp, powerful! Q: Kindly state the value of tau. 1.2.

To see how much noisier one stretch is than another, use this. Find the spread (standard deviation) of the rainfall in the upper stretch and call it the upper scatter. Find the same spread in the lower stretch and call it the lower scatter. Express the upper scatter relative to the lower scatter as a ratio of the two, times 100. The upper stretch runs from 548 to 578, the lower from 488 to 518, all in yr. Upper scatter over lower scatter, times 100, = 47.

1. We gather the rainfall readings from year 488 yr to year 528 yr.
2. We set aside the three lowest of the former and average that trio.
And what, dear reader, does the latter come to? 107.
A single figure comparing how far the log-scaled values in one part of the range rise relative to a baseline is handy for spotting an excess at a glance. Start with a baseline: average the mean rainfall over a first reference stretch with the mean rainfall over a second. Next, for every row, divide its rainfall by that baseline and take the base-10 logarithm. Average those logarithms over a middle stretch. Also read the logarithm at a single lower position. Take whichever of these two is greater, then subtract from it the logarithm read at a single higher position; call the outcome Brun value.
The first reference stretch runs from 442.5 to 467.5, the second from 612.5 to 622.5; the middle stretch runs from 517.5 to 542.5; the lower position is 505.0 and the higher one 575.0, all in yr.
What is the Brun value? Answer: 0.090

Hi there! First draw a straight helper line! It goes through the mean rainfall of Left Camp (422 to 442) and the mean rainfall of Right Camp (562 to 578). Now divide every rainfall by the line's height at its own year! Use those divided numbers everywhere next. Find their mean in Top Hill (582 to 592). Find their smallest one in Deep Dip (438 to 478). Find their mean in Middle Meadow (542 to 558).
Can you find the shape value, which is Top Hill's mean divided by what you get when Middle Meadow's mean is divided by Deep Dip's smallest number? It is 0.96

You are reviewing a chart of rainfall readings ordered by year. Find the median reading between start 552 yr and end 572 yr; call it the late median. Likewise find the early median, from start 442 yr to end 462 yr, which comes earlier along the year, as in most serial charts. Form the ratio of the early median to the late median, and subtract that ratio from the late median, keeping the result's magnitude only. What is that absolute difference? 103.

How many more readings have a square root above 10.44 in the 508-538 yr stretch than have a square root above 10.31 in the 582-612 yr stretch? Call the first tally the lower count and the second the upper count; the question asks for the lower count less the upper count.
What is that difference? 6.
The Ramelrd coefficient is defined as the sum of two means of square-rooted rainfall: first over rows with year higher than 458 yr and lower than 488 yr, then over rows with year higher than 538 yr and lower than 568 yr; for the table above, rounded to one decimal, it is 20.8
